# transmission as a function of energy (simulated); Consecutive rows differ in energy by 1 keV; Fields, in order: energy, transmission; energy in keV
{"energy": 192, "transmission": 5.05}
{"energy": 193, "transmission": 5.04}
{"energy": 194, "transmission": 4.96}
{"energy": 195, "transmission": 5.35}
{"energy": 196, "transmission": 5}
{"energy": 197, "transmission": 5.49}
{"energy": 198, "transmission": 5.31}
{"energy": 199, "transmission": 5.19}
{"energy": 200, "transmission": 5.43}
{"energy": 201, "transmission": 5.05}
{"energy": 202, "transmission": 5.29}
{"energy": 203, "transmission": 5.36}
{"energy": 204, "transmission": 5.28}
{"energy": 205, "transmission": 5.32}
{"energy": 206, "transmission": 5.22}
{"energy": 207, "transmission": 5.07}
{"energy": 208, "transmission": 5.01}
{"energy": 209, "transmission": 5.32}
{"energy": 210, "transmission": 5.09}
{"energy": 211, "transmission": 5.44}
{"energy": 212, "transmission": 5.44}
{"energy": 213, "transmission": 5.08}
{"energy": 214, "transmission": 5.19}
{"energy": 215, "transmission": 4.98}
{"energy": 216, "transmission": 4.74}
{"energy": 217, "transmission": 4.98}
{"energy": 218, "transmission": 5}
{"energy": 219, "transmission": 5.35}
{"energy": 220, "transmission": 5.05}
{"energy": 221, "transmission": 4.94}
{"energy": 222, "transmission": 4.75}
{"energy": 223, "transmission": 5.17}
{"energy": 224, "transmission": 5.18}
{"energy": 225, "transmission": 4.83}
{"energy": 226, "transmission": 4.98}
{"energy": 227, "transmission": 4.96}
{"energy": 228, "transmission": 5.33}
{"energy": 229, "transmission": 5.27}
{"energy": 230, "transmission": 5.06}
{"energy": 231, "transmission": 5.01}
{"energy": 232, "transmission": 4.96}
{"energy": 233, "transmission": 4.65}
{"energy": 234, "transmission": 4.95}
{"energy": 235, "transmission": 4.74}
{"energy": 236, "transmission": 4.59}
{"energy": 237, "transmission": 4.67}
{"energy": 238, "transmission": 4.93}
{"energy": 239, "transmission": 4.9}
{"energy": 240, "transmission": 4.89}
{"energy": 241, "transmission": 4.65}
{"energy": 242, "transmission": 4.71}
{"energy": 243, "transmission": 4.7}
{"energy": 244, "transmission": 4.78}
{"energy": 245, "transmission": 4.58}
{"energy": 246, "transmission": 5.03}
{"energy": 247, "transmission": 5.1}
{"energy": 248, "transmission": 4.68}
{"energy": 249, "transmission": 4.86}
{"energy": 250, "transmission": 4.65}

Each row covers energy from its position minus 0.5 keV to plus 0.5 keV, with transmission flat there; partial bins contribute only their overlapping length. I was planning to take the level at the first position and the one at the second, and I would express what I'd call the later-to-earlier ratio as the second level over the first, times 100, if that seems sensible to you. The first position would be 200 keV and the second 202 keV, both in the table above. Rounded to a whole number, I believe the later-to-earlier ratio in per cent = 97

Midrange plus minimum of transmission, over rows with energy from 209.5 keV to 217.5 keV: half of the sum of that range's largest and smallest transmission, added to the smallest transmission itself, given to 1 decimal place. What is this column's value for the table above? 9.8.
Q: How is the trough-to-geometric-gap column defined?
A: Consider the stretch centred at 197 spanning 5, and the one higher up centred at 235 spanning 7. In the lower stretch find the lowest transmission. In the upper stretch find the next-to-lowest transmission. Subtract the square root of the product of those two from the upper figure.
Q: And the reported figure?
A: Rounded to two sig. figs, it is -0.17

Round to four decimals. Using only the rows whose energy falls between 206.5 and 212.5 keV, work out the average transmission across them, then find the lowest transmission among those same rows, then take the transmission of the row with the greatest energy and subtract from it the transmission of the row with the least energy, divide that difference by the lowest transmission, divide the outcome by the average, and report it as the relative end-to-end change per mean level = 0.0141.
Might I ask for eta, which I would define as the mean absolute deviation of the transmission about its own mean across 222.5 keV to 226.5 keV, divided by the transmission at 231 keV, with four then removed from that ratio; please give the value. -3.97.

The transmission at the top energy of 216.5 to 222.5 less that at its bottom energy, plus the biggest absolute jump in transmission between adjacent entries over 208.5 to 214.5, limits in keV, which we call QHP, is 0.13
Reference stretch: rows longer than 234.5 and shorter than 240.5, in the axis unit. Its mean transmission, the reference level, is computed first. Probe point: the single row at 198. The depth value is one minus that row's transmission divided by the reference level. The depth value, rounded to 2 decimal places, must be -0.11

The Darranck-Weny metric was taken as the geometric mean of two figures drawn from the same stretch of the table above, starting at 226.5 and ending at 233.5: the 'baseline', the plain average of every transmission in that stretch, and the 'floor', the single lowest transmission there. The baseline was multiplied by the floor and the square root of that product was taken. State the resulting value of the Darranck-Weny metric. 4.84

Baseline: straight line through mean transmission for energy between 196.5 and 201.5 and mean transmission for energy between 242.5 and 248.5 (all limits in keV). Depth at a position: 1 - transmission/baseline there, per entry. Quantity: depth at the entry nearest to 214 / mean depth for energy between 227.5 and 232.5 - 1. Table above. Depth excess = -0.7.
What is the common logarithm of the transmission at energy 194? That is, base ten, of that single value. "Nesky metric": 0.695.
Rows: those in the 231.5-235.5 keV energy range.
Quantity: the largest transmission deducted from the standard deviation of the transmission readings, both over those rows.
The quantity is -4.8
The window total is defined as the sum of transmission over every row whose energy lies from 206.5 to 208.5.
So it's 10.1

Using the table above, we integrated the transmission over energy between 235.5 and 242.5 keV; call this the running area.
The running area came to 33.3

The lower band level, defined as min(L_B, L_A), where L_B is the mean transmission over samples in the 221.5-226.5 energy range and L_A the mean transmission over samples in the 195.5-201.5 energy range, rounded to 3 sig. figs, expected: 4.98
